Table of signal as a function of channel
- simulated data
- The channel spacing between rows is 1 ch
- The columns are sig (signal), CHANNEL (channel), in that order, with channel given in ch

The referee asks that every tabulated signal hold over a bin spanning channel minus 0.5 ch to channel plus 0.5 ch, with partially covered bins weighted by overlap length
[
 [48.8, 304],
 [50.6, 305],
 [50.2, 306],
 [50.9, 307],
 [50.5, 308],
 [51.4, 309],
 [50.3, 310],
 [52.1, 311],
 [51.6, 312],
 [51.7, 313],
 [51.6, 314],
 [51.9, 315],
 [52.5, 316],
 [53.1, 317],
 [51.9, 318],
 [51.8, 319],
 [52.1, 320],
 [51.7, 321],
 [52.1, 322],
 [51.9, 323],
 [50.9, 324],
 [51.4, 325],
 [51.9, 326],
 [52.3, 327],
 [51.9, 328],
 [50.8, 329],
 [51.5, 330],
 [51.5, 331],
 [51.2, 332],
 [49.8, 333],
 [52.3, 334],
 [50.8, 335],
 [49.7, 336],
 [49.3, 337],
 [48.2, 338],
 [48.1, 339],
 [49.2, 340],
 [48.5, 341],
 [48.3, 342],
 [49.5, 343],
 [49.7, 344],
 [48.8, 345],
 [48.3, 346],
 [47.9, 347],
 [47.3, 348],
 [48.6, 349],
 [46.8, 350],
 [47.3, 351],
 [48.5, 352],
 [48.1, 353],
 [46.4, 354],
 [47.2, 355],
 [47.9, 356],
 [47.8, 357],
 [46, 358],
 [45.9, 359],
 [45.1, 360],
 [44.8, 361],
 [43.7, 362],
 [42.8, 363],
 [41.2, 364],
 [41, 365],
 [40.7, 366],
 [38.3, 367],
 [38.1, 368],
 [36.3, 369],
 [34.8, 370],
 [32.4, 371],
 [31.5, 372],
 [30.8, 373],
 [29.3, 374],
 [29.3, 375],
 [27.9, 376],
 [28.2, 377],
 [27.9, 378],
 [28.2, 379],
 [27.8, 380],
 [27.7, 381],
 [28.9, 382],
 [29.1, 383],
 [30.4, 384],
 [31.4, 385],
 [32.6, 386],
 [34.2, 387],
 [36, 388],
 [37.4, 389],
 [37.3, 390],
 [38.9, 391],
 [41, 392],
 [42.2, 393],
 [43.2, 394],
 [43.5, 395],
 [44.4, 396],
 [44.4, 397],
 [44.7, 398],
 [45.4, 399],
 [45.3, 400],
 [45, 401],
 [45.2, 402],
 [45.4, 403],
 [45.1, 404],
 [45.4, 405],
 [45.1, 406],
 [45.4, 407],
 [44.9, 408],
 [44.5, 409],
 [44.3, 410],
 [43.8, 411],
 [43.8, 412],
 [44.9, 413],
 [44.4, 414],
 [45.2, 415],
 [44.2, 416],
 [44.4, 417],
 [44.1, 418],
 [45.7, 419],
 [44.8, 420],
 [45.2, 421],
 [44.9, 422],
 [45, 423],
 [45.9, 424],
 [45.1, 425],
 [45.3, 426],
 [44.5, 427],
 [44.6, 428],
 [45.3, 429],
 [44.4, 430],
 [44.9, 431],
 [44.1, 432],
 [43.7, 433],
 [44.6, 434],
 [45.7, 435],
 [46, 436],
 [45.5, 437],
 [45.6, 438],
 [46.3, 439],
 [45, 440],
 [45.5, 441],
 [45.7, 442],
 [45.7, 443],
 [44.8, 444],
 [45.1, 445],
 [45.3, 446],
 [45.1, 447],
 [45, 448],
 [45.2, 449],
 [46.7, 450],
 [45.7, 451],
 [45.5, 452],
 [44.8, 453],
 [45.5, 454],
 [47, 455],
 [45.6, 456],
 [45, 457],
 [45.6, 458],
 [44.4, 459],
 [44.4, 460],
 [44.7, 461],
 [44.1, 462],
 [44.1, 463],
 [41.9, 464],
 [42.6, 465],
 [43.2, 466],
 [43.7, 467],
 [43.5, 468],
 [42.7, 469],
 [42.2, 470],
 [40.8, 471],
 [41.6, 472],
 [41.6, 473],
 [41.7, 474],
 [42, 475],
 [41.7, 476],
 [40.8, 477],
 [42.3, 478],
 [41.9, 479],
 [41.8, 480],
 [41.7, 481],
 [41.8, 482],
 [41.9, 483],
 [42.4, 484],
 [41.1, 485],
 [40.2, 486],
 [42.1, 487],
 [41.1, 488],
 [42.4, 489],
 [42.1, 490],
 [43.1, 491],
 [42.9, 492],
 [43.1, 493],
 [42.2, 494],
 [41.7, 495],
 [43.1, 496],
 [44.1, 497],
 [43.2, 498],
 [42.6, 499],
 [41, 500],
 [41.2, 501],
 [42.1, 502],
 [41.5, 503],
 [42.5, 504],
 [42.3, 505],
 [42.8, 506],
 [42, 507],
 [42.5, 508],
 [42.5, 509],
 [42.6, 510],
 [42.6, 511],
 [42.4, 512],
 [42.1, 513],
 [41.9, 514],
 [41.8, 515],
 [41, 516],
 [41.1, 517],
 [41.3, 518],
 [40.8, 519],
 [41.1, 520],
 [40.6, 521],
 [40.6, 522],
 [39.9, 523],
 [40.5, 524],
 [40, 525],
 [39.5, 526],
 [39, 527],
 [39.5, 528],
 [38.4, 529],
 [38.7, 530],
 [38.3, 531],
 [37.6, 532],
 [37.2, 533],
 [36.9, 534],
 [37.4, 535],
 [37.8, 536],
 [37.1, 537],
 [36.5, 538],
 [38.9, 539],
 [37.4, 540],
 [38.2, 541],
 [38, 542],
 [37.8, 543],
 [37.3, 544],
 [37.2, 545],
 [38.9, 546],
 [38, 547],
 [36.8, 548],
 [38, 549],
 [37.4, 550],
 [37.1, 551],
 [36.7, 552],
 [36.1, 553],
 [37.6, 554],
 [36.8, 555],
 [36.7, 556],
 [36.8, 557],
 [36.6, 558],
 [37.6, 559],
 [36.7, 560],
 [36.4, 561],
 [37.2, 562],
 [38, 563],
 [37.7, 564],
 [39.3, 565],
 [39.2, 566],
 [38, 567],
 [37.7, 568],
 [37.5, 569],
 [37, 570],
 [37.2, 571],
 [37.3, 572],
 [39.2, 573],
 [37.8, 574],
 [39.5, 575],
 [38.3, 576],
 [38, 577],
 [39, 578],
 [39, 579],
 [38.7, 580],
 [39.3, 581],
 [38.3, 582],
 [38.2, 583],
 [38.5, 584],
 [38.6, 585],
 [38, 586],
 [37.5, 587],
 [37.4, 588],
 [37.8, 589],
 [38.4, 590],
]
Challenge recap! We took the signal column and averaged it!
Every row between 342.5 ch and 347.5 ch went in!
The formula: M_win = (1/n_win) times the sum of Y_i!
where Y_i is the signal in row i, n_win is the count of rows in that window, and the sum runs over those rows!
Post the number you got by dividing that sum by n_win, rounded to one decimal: 48.8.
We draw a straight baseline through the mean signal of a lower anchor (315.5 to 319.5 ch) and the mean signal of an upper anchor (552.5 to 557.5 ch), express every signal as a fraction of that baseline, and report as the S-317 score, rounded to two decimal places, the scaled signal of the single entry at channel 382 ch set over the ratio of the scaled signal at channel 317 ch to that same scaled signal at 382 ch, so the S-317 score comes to 0.36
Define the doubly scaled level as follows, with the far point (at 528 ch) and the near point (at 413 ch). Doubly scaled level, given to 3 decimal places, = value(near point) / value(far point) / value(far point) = 0.029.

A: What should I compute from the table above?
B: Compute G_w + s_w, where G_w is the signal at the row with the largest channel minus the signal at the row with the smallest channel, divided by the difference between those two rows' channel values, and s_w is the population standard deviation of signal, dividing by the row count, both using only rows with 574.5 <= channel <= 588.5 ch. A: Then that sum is 0.44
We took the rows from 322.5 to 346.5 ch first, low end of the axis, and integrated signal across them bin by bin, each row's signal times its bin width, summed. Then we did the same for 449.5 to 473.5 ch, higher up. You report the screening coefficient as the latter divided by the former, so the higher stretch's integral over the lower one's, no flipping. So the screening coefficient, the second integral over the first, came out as 0.88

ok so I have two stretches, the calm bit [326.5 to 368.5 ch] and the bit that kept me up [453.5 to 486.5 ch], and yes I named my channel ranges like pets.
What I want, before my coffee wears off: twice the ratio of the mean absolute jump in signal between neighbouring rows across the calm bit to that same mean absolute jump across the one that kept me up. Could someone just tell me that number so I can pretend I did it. 2.6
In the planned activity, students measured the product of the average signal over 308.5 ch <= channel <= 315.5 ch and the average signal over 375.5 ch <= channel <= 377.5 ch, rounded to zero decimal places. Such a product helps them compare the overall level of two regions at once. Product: 1445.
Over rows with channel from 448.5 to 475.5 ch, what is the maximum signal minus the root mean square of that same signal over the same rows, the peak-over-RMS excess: 3.0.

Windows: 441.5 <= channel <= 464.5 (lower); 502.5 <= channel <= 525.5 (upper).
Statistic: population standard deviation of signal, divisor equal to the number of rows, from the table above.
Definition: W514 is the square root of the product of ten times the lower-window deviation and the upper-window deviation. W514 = 2.92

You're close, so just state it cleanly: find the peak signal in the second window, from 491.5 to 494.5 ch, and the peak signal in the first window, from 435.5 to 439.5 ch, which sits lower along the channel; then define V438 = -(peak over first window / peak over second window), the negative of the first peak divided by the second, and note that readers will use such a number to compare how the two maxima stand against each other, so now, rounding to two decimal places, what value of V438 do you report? -1.07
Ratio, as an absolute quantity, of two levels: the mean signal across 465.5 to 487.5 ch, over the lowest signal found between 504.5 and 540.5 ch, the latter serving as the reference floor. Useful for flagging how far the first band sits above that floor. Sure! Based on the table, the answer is 1.15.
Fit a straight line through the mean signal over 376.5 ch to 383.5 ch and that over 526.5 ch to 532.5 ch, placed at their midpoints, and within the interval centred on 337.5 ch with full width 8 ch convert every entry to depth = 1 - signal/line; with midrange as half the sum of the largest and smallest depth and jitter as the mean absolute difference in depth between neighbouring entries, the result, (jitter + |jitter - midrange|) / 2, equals 0.53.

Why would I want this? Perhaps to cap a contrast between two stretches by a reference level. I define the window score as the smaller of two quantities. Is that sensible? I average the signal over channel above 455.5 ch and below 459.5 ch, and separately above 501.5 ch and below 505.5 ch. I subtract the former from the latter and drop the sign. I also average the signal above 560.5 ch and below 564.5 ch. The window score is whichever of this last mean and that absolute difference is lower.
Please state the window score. 3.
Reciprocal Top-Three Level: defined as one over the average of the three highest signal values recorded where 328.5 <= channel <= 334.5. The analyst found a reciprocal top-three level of 0.0193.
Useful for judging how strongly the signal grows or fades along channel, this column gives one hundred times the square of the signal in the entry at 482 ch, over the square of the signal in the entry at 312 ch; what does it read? 66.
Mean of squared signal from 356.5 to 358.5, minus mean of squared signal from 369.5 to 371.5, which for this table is 1070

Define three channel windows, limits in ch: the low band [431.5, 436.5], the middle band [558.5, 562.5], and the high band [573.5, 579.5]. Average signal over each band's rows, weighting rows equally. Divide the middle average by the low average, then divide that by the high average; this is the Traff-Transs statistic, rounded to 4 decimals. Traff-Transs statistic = 0.0214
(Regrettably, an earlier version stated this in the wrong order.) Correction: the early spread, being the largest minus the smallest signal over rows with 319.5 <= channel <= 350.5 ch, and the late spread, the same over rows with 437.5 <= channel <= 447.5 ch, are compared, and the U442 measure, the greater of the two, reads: 5.5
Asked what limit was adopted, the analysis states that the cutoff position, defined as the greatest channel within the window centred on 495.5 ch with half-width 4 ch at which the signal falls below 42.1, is 495 ch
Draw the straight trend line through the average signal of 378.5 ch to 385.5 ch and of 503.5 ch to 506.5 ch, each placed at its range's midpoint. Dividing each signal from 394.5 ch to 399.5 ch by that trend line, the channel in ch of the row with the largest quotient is 399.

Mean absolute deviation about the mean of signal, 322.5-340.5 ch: 1.1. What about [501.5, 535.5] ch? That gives 1.5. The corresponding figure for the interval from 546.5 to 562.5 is 0.5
